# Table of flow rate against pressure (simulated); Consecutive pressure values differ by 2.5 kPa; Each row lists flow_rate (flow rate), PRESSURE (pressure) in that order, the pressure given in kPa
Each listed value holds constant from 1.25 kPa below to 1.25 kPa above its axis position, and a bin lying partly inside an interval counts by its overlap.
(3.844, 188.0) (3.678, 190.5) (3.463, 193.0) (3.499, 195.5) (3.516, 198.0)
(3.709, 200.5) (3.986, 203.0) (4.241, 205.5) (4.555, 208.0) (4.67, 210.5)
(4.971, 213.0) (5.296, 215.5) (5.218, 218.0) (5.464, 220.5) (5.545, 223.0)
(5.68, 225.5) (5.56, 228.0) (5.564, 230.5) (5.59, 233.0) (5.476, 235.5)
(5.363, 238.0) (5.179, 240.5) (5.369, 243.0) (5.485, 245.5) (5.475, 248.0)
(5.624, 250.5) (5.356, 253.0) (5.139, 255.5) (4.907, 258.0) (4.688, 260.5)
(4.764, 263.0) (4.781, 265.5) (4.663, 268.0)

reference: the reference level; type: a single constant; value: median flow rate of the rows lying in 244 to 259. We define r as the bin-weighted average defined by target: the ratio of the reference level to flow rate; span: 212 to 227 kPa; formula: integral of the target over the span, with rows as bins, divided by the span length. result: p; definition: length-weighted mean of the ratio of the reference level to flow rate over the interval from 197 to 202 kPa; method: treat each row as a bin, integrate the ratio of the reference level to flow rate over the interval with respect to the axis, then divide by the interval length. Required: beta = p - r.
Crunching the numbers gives 0.48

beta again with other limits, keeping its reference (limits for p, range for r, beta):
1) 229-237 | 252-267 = -0.12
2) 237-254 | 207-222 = -0.08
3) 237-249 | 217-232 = 0.03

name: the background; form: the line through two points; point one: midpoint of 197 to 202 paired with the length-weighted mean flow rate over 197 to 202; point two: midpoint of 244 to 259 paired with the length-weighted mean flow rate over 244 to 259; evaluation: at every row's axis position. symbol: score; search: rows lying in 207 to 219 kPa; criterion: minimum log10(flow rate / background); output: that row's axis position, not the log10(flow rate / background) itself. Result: 208.0 kPa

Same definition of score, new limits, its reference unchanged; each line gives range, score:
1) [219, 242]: 240.5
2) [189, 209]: 198.0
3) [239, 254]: 253.0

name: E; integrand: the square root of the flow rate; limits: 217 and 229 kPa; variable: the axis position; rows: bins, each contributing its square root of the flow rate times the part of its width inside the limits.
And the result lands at 28.1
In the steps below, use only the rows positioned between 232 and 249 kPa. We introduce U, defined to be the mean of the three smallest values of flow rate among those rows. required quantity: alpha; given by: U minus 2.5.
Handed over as 2.8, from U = 5.3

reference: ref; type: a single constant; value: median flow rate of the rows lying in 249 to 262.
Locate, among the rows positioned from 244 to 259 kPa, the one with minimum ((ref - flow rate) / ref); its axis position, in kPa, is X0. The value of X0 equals 250.5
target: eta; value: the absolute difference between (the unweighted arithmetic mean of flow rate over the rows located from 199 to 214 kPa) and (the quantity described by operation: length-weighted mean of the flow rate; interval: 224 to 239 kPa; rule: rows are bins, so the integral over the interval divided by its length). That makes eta 1.2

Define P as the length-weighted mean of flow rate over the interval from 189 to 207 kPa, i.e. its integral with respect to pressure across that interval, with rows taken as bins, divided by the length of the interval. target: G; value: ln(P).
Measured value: 1.32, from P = 3.7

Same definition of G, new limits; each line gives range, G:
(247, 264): 1.64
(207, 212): 1.53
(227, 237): 1.71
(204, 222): 1.59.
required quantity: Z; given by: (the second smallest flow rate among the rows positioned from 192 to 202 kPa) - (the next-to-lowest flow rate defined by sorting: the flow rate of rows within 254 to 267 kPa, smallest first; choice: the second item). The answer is -1.3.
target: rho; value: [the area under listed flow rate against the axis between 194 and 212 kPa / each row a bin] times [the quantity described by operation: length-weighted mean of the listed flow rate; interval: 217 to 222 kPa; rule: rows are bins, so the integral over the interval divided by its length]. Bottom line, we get 389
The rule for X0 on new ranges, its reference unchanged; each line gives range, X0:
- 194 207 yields 205.5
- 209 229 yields 225.5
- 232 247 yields 233.0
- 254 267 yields 255.5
